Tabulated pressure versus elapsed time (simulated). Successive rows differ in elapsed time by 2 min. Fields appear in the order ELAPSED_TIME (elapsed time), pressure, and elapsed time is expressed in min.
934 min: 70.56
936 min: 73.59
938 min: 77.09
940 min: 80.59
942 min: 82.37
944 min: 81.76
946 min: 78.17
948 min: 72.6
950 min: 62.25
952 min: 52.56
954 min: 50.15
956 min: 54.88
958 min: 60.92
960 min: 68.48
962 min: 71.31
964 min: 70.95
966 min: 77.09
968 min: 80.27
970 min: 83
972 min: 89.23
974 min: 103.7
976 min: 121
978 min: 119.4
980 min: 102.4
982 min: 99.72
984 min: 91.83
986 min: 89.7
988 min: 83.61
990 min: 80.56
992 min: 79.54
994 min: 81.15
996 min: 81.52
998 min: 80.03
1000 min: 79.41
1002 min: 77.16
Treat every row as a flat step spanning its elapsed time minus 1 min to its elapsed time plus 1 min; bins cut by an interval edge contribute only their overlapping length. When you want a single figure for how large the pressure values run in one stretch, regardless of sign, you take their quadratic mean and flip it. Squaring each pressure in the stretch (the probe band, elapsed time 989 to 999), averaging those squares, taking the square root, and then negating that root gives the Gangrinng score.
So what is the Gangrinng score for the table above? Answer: -81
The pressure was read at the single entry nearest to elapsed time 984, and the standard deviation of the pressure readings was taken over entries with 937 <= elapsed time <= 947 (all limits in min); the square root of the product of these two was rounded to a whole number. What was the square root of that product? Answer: 14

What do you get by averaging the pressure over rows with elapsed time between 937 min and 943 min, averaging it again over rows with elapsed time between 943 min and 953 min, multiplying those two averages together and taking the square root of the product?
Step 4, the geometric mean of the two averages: 74.6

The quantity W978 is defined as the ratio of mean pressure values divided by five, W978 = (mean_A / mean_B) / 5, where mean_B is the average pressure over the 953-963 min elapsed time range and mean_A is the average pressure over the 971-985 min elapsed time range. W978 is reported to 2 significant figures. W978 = 0.34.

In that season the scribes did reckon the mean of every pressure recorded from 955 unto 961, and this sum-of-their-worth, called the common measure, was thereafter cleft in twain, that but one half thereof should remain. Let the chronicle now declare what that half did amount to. 31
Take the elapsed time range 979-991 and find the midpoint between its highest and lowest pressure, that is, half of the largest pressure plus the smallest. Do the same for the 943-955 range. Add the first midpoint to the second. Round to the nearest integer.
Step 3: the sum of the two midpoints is 157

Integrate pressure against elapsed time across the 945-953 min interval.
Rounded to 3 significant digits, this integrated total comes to 531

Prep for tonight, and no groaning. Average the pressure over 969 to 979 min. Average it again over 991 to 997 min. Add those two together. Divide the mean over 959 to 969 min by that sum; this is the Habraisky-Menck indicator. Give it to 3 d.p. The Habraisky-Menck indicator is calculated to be 0.400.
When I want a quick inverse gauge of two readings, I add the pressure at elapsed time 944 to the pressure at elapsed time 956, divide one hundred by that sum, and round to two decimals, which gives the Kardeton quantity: 0.73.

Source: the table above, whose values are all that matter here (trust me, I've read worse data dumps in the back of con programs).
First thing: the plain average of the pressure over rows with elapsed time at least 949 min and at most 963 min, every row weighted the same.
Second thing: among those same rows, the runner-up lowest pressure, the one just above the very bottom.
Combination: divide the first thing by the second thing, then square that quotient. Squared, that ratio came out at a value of 1.31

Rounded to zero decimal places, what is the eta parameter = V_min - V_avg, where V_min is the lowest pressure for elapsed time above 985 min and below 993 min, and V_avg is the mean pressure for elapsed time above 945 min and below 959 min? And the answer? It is 18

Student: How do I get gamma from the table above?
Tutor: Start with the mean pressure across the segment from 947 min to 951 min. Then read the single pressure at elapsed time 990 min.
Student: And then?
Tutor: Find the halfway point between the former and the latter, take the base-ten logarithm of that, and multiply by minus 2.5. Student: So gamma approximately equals -4.67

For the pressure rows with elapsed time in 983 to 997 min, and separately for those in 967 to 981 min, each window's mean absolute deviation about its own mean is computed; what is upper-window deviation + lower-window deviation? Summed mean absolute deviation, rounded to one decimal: 17.3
